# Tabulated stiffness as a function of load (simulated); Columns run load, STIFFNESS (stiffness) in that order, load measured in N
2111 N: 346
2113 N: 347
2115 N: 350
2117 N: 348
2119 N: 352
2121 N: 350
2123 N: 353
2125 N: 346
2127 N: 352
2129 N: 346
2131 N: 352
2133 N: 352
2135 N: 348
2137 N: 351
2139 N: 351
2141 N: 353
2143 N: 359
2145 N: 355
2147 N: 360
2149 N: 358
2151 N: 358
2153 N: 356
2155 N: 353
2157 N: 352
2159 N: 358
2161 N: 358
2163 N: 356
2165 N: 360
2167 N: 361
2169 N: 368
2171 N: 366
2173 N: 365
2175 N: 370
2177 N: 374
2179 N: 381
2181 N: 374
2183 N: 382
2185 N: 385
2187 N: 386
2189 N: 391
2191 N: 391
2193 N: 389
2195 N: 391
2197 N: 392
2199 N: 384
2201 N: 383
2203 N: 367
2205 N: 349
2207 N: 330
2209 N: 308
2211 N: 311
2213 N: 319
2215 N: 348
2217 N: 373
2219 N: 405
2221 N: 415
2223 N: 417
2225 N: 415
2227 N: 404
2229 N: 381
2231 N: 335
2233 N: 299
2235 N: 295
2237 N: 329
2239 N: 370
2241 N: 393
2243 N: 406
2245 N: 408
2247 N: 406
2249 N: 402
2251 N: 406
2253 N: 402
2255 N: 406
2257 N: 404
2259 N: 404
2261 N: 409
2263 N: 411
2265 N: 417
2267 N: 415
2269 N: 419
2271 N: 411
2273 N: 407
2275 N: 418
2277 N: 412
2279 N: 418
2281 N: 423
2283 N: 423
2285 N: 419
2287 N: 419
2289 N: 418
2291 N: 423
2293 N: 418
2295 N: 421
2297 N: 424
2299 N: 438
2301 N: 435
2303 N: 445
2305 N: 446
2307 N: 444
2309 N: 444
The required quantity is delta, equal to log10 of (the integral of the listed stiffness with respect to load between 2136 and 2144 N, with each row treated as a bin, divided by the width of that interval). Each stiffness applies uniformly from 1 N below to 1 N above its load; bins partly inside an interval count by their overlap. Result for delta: 2.55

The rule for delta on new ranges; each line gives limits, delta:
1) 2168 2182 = 2.57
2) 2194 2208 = 2.57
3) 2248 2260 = 2.61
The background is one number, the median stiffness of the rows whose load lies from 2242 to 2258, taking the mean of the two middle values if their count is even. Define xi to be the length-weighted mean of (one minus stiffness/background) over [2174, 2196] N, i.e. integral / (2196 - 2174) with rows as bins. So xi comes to 0.056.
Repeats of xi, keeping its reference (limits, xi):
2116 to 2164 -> 0.130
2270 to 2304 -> -0.039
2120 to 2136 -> 0.138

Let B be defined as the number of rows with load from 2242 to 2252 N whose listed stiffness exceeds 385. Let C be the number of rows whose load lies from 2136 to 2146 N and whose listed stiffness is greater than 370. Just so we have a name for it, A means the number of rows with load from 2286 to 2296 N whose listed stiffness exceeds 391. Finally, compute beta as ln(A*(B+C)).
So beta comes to 3.2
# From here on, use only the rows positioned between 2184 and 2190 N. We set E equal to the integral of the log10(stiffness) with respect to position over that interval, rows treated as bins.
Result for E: 15.5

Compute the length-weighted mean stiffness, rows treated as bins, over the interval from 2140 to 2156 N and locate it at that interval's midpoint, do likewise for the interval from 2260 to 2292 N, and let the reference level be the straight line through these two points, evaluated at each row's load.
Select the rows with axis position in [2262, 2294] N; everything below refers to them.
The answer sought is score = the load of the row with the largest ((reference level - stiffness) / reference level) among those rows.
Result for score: 2273 N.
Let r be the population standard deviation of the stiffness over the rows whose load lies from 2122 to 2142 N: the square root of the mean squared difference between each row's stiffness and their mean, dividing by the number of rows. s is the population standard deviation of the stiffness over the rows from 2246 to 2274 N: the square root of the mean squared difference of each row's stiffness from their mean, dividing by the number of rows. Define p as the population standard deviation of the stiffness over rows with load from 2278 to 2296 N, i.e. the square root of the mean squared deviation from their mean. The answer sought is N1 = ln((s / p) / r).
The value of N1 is -0.1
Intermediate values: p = 2.1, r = 3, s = 5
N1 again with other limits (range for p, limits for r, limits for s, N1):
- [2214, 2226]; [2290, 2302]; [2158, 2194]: -2.8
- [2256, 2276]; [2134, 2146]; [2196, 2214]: 0.5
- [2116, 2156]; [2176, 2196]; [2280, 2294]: -2.4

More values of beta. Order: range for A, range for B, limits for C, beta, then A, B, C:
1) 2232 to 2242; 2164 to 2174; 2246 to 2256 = 1.6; 1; 0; 5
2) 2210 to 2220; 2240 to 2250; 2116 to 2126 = 1.6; 1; 5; 0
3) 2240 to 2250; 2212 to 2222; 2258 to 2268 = 3.6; 5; 2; 5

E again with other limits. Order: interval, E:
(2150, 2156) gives 15.3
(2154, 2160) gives 15.3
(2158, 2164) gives 15.3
